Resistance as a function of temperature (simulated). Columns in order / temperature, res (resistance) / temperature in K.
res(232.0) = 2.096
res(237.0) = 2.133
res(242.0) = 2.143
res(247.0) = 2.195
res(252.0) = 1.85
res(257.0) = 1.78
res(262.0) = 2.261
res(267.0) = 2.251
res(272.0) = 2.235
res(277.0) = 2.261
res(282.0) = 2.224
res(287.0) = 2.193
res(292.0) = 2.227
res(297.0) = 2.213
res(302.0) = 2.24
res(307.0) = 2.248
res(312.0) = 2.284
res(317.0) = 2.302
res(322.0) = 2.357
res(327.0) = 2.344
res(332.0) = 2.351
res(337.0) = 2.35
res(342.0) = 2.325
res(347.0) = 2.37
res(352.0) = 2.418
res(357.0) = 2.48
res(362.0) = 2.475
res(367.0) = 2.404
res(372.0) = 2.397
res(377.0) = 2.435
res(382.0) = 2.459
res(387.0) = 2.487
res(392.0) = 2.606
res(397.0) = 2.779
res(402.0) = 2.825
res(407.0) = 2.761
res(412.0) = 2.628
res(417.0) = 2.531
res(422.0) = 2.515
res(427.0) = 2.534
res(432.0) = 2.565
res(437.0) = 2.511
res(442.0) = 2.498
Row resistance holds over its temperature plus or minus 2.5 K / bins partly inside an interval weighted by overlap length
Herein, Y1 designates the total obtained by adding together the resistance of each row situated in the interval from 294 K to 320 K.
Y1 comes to 11.3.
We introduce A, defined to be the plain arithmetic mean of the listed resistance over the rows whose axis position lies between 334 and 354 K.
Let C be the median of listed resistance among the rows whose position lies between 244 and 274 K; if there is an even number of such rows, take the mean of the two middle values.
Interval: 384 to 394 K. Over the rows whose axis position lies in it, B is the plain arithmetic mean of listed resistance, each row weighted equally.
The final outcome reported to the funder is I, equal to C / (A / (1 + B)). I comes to 3.3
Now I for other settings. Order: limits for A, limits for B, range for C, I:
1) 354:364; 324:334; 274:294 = 3.0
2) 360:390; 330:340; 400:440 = 3.5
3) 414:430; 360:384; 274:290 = 3.0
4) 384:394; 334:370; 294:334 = 3.1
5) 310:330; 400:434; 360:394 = 3.8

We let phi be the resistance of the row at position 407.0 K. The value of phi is 2.761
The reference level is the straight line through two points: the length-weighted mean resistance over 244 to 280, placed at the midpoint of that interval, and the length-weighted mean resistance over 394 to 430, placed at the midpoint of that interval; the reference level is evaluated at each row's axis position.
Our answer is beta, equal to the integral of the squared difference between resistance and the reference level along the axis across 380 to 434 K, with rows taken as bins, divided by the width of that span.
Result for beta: 0.0191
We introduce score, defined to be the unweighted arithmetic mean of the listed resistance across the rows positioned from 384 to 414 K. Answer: 2.68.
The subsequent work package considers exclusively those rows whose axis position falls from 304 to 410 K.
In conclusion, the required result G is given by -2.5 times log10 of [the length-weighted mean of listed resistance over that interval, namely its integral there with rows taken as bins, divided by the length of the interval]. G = -0.97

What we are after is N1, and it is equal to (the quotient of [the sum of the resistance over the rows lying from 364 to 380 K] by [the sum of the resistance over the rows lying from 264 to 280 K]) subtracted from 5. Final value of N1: 3.93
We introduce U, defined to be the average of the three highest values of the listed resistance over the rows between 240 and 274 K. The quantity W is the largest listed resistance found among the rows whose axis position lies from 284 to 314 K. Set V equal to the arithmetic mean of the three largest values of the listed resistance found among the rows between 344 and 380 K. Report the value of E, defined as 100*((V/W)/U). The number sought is 48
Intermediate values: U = 2.25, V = 2.46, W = 2.284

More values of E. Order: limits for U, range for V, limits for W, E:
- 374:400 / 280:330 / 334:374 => 36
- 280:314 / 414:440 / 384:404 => 40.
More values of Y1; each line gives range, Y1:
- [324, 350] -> 11.7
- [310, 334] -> 11.6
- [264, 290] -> 11.2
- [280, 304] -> 11.1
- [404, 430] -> 13.0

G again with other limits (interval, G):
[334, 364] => -0.95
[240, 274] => -0.81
